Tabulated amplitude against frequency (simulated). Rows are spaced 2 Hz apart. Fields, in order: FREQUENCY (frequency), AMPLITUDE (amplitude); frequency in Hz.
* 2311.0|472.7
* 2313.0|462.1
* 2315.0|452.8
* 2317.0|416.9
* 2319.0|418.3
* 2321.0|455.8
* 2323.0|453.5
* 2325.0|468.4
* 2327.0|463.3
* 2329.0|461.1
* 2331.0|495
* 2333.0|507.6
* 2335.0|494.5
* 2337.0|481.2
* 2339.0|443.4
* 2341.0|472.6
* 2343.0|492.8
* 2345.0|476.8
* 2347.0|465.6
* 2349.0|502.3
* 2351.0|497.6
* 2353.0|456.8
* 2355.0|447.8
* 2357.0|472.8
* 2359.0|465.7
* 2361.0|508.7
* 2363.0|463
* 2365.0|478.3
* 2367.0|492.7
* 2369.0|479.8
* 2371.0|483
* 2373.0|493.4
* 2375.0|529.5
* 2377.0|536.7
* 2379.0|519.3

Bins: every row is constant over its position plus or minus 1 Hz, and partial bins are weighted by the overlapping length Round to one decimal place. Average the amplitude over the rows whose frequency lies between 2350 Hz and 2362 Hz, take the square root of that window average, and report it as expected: 21.8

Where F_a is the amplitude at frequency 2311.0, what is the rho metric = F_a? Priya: 472.7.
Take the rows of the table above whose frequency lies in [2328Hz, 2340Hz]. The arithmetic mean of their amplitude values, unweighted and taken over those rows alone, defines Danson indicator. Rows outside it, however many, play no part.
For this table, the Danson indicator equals 480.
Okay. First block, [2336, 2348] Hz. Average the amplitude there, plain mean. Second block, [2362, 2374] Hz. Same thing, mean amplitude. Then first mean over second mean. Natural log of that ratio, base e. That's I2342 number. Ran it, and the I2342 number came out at -0.020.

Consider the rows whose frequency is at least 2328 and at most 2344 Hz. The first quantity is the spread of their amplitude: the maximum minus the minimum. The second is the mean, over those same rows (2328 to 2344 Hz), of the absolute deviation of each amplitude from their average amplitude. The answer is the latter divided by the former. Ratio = 0.26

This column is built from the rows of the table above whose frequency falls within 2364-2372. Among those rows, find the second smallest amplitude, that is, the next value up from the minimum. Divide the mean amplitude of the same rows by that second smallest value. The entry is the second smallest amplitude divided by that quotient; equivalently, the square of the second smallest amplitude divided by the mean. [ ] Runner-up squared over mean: 476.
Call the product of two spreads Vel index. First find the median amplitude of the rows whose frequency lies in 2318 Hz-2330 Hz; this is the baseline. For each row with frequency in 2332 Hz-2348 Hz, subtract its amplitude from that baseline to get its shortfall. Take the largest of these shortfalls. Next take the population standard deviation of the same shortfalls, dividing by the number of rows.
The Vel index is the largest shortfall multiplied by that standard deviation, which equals 279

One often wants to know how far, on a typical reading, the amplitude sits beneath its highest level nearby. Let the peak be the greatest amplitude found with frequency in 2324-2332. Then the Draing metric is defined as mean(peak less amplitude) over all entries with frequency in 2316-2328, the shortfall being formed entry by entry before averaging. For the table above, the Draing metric 49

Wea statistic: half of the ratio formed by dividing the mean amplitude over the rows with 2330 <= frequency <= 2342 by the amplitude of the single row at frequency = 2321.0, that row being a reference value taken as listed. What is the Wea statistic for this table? 0.529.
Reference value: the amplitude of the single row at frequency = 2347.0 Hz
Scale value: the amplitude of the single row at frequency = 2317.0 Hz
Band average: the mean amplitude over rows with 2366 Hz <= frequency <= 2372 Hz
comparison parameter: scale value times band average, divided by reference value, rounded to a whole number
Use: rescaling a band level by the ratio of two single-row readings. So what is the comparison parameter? 434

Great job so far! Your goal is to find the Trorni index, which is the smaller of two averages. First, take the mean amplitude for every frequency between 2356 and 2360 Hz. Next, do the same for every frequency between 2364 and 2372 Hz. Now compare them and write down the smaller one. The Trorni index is 469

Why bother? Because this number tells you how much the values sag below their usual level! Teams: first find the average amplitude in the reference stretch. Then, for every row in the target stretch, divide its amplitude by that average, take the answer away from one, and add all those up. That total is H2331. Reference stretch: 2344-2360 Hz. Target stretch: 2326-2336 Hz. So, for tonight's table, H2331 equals -0.12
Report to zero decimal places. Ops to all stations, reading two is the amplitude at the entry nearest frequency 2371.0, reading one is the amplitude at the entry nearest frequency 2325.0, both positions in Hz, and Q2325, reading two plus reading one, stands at 951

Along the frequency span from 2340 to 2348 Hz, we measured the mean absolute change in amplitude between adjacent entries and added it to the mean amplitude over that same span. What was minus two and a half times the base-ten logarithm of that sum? -6.73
